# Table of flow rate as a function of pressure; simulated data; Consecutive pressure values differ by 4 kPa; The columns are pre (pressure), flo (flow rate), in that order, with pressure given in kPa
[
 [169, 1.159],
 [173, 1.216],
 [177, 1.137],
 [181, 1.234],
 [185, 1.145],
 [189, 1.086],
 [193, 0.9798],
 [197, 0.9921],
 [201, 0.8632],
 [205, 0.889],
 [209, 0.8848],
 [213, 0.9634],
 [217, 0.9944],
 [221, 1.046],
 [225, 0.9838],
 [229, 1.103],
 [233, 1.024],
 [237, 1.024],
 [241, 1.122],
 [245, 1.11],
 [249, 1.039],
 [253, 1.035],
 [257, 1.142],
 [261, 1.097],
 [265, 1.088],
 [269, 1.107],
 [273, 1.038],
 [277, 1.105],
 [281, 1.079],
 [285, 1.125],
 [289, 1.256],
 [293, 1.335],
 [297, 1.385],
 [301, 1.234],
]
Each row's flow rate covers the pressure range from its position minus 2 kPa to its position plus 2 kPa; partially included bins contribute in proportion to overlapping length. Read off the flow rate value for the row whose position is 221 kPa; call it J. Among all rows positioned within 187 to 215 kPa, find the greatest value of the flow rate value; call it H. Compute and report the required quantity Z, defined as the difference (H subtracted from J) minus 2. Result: -2.04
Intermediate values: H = 1.086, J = 1.046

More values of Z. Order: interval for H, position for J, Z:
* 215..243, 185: -1.98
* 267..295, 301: -2.10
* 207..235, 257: -1.96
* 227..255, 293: -1.79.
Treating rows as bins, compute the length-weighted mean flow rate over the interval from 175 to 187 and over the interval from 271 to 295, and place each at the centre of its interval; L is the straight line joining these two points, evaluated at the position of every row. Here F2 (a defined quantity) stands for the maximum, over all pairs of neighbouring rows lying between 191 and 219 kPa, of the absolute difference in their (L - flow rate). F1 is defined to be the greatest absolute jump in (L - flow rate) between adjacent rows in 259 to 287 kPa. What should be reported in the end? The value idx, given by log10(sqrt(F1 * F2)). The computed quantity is -1.028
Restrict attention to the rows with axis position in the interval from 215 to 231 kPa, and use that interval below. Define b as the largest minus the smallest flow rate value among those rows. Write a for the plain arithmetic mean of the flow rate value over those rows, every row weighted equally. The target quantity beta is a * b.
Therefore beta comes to 0.12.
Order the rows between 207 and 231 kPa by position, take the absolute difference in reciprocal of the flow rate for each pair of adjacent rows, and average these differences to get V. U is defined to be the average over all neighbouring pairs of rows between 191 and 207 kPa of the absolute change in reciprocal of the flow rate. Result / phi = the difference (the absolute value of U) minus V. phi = -0.003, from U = 0.066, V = 0.069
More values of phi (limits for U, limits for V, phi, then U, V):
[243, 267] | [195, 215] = -0.031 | 0.040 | 0.070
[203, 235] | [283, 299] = 0.004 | 0.060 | 0.056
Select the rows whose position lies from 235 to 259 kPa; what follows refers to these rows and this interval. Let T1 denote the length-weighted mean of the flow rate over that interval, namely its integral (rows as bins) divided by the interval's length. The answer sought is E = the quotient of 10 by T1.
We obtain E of 9.3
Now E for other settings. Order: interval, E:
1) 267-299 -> 8.5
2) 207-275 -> 9.5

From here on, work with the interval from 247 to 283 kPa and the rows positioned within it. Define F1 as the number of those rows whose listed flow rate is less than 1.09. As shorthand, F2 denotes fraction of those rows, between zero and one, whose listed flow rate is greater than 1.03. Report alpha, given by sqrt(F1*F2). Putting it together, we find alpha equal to 2.24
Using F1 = 5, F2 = 1.0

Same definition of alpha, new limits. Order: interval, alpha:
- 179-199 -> 1.34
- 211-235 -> 1.29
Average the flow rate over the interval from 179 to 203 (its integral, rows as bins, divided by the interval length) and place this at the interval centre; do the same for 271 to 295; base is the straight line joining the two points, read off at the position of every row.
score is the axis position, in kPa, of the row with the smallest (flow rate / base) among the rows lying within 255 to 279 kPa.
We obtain 273 kPa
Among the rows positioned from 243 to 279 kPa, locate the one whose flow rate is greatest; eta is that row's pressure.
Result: 257 kPa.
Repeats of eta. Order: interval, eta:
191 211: 197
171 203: 181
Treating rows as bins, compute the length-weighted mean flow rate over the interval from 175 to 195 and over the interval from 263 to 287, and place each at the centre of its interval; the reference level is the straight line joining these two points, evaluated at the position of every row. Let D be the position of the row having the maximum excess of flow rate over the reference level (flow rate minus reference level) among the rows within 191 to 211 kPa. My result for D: 197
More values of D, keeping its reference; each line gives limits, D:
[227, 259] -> 257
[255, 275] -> 257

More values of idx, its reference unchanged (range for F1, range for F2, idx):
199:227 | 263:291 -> -0.991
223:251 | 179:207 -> -0.907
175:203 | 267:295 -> -0.886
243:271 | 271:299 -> -0.924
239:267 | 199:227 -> -1.035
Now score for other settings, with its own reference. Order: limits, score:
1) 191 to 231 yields 201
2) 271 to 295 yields 273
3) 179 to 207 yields 201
